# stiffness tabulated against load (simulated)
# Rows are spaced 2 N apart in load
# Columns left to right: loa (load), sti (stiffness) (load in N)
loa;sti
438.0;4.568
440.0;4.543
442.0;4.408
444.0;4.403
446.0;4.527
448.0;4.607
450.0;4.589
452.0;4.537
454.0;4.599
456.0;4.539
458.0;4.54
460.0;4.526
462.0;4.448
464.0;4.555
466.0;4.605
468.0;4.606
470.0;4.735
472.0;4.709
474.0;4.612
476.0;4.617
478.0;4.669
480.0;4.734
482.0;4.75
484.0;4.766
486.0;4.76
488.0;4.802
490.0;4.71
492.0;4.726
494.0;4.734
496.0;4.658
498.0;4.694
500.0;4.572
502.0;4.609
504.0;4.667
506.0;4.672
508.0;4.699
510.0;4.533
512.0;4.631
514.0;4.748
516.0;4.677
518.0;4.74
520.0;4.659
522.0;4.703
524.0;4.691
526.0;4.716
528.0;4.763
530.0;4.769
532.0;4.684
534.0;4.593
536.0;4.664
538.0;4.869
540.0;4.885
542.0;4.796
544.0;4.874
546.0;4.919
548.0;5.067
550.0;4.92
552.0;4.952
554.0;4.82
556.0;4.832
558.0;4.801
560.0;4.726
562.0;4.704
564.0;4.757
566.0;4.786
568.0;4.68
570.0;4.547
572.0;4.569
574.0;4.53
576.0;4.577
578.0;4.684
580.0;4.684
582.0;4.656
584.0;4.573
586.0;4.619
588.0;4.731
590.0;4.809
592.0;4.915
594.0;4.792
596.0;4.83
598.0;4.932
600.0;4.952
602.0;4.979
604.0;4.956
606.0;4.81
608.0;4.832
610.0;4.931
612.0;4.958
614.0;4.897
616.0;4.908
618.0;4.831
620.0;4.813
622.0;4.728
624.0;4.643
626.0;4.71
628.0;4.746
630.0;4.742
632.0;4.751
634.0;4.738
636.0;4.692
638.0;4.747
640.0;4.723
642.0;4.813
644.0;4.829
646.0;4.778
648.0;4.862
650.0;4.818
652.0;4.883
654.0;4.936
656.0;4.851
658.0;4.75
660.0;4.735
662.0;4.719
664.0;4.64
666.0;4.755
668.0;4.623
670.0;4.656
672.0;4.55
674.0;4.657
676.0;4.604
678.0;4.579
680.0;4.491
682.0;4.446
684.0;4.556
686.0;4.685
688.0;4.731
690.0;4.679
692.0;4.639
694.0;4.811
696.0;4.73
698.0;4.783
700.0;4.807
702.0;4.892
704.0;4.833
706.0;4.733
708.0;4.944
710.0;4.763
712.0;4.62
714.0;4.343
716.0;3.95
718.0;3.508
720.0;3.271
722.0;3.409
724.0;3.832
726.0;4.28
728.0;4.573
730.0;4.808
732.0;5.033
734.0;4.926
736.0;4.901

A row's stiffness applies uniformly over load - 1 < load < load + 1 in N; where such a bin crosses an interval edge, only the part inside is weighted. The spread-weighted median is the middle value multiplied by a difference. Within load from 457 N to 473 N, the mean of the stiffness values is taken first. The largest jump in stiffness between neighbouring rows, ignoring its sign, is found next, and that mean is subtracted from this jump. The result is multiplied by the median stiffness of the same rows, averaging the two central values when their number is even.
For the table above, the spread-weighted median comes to -20.4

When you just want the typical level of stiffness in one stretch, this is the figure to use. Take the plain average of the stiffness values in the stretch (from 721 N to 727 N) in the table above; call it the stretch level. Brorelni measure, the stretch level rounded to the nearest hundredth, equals 3.84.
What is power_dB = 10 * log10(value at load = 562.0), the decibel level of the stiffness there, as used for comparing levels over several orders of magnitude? 6.72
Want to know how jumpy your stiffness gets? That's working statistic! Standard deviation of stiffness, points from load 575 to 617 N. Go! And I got 0.13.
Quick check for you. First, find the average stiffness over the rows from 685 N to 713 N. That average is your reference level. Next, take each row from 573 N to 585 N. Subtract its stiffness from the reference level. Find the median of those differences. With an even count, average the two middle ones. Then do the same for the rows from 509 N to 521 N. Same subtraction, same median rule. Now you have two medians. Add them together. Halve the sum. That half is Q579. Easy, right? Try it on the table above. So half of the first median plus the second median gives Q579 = 0.12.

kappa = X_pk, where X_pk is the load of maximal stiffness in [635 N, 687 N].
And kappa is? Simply 654.0 N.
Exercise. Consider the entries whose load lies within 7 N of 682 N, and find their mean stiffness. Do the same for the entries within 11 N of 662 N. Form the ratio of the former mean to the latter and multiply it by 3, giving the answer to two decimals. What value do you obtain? 2.90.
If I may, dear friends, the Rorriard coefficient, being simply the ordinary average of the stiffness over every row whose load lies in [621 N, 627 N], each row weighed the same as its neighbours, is 4.69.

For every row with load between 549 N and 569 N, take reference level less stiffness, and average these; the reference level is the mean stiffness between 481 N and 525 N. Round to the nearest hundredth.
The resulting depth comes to -0.11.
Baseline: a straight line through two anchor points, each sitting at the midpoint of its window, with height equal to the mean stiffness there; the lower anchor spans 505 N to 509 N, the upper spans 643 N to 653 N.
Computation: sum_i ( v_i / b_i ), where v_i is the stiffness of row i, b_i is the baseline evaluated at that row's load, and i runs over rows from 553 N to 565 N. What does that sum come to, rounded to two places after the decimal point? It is 6.04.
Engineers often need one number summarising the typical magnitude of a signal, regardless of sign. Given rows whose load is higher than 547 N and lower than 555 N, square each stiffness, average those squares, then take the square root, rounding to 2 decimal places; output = 4.94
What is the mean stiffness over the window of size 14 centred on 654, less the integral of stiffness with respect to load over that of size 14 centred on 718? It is -49.0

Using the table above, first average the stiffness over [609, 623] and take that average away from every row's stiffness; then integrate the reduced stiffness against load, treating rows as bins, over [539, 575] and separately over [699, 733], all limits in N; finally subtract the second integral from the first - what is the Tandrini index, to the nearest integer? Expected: 13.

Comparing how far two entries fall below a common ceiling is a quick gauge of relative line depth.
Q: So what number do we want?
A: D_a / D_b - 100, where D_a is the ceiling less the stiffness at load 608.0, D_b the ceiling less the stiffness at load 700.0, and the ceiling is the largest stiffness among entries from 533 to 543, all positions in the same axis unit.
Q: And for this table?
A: -99.3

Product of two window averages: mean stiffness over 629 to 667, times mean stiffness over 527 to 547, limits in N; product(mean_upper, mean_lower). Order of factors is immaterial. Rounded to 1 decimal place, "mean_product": 22.8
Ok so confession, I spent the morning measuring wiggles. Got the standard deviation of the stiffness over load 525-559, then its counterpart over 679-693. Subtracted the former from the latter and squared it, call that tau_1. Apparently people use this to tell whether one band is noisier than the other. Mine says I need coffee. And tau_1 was 0.000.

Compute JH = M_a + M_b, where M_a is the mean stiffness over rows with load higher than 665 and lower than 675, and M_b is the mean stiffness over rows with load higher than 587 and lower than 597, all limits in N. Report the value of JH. 9.46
